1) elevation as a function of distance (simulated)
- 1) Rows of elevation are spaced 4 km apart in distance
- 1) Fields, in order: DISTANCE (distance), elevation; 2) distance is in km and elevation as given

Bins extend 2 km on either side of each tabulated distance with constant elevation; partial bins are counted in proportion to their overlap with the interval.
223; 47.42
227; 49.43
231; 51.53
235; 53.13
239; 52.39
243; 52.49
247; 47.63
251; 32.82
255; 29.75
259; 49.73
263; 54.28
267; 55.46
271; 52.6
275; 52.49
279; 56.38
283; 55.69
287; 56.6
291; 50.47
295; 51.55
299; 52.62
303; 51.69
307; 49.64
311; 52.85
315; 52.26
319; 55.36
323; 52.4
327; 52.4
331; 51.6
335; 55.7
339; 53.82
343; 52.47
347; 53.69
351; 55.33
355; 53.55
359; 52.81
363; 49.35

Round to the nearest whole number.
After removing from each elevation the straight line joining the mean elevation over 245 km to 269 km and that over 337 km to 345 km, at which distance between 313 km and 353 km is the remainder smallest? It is 343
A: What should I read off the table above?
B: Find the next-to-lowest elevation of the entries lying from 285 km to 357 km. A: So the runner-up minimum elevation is 50.47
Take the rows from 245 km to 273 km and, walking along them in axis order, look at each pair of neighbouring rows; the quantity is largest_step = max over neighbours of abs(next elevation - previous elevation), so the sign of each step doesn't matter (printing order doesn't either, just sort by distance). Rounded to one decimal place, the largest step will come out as 20.0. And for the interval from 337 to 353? 1.6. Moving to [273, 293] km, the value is 6.1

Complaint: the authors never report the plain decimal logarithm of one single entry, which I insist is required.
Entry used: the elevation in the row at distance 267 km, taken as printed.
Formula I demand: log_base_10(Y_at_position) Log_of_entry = 1.74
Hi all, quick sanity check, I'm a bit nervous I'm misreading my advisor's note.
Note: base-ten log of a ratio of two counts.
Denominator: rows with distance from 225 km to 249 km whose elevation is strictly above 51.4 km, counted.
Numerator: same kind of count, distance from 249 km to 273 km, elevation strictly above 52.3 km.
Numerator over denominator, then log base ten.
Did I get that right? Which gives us -0.12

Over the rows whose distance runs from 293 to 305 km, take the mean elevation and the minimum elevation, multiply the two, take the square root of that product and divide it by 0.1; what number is 518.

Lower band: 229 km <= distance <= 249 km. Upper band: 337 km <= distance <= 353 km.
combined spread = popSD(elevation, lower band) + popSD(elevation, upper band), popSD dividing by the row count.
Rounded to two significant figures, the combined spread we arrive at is 3.0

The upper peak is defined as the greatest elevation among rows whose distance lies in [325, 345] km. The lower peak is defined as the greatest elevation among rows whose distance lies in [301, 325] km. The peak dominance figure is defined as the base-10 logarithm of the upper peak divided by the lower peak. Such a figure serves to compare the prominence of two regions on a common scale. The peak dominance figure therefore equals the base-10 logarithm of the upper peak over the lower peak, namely 0.00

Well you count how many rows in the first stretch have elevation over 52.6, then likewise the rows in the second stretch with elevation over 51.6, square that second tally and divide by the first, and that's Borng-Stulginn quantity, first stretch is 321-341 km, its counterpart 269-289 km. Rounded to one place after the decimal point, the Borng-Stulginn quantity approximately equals 12.5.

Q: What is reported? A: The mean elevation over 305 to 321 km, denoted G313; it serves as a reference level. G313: 52.5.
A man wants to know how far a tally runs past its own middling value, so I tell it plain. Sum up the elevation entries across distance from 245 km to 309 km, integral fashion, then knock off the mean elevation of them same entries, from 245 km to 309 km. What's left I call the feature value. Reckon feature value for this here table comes 3148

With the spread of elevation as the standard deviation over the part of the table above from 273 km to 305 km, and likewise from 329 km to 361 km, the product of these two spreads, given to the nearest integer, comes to 3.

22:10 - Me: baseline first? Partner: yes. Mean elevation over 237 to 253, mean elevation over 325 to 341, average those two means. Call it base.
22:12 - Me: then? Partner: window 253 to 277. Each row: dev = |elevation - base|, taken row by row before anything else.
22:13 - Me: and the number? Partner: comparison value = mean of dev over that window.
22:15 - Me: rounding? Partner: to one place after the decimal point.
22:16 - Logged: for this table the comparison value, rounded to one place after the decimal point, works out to 5.9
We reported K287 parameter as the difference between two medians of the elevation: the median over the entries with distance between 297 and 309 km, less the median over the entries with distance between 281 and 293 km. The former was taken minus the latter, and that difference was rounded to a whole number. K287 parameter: -4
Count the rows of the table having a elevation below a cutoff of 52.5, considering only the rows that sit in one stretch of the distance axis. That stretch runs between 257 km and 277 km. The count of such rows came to 2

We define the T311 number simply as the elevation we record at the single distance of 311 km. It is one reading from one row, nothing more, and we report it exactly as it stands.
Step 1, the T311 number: 52.85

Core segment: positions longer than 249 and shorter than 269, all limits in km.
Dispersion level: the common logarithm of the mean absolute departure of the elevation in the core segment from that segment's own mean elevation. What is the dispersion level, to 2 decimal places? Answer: 1.02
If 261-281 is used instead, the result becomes 0.13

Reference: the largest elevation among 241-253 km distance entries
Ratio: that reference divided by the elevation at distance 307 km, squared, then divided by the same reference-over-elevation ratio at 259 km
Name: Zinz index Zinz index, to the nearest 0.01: 1.06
